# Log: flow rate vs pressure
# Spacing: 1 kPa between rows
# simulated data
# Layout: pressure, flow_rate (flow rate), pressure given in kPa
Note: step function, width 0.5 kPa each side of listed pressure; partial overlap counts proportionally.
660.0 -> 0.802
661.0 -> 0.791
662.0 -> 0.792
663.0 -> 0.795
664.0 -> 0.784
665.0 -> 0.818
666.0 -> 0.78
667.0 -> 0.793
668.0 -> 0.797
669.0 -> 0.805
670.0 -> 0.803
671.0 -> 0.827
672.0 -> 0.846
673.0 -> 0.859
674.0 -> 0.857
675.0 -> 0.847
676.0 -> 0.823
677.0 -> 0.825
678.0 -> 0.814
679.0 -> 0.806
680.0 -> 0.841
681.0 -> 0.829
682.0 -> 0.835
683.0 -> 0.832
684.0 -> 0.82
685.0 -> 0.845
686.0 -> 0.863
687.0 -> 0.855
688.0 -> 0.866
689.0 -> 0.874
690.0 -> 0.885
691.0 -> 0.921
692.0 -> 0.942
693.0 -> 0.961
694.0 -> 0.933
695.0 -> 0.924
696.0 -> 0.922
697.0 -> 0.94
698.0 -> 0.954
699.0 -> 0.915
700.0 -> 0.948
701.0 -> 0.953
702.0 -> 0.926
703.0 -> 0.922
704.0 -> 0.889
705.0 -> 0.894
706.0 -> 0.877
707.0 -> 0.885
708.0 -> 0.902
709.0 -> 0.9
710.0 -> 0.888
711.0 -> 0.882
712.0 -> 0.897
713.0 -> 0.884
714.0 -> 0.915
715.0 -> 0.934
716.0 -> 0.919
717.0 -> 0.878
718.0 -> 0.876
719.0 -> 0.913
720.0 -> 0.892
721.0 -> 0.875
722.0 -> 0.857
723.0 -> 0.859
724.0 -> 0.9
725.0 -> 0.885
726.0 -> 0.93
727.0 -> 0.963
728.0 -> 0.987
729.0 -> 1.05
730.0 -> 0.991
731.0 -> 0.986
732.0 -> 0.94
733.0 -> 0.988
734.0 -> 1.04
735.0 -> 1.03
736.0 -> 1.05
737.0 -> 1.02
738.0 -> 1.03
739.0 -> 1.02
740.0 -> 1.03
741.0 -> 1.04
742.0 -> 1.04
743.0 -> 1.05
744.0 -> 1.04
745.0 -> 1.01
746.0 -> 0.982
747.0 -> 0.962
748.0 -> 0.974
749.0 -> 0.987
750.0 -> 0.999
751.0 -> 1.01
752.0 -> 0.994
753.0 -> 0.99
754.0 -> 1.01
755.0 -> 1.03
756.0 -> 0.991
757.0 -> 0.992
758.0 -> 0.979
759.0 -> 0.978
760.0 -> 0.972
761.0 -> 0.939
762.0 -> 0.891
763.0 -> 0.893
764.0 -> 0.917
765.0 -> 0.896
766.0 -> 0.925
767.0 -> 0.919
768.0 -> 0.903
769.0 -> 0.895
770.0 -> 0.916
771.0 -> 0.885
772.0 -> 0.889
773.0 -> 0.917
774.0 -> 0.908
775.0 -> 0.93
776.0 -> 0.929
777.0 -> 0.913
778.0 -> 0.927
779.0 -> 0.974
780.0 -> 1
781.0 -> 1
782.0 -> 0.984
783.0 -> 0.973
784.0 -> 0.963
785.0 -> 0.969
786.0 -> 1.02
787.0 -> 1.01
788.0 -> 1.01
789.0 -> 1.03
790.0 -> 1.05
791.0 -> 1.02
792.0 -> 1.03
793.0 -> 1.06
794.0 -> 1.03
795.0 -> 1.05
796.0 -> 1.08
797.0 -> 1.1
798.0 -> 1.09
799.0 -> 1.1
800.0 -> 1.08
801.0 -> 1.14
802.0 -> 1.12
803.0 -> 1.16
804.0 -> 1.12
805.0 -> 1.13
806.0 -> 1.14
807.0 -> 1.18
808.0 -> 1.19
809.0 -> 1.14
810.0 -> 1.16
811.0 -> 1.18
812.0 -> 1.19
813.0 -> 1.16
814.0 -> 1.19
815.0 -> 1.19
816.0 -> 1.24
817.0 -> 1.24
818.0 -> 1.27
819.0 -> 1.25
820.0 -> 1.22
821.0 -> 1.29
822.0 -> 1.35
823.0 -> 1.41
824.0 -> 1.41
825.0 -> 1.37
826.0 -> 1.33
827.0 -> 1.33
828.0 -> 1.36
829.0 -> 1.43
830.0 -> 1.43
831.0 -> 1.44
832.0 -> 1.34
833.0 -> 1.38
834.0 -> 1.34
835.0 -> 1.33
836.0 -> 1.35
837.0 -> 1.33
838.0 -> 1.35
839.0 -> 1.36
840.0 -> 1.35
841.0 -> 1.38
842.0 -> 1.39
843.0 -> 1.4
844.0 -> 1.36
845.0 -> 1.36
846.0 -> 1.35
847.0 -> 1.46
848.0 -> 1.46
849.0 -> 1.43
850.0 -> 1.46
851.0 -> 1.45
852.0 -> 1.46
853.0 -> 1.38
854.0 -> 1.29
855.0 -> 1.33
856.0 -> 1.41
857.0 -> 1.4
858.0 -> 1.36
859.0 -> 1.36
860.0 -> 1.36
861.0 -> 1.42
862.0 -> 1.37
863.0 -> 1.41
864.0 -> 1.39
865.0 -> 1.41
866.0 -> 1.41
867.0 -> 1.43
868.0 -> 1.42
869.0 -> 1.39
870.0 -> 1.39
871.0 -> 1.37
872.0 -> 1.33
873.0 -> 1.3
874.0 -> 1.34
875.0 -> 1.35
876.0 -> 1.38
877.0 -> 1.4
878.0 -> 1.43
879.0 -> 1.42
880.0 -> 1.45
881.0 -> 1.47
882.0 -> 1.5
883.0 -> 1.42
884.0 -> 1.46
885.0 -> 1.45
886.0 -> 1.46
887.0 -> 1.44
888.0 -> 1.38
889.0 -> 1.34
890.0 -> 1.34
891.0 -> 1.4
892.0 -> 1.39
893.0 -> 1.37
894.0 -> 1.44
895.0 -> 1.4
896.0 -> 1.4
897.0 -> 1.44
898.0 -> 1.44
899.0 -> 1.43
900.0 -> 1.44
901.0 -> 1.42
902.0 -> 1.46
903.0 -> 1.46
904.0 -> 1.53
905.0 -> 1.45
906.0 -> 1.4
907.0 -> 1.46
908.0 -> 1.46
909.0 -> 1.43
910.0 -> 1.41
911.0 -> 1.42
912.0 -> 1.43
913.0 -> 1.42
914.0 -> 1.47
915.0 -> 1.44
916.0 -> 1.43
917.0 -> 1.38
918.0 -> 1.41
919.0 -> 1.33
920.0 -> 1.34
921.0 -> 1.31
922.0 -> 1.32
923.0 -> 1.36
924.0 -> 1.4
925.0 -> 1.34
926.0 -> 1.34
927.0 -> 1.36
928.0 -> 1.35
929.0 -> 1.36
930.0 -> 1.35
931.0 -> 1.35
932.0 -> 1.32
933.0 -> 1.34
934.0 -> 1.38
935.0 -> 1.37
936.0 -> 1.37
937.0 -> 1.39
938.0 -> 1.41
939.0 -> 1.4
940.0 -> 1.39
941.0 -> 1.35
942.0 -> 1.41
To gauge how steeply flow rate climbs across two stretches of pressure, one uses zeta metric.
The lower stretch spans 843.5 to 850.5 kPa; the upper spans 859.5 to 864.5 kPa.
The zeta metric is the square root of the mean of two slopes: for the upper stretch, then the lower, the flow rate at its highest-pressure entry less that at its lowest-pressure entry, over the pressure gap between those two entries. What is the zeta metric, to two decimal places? 0.11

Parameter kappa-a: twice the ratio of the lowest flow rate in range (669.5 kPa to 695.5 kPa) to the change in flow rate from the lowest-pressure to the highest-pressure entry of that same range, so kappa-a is 13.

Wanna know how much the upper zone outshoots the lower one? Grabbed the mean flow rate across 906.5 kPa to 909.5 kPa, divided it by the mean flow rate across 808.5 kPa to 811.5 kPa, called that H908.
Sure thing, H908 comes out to 1.25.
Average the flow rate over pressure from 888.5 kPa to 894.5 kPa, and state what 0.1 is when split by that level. 0.072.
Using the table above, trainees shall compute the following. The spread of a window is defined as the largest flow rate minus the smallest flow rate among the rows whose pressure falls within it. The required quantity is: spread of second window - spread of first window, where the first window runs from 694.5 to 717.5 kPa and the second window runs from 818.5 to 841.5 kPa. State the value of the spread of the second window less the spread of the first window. 0.14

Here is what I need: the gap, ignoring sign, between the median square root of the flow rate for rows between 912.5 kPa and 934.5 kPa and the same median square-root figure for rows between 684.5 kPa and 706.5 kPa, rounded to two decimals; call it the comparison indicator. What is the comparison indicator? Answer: 0.20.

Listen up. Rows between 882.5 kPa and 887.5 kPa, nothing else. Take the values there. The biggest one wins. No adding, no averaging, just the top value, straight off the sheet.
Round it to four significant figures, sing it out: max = 1.460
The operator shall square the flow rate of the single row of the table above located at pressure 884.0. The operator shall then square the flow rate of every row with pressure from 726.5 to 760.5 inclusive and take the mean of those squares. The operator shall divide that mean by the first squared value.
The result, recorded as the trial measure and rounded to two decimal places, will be 0.47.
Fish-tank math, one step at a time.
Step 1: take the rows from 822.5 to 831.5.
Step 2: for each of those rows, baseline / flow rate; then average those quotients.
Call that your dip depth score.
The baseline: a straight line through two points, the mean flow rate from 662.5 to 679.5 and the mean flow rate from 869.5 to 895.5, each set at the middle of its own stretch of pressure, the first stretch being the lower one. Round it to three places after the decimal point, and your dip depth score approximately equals 0.898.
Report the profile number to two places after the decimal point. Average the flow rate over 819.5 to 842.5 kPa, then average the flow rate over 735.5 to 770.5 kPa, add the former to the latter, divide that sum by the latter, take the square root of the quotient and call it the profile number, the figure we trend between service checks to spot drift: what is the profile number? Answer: 1.55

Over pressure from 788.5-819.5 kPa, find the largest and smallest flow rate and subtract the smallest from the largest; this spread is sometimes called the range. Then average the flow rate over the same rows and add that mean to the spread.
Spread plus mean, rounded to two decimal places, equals 1.38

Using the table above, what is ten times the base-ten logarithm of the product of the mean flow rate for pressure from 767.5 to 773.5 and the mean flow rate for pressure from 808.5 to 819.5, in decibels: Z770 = 0.3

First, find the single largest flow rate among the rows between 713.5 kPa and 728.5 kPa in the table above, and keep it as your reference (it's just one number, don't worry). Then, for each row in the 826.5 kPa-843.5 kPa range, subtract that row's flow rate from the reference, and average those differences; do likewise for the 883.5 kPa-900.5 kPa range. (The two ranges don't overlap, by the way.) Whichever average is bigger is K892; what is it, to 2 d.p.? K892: -0.38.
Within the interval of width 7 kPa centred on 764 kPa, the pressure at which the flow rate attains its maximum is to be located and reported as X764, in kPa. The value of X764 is 761.0 kPa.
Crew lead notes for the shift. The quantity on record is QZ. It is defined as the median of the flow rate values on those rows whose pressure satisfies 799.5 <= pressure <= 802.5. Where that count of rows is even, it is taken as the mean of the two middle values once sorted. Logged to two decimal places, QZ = 1.12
